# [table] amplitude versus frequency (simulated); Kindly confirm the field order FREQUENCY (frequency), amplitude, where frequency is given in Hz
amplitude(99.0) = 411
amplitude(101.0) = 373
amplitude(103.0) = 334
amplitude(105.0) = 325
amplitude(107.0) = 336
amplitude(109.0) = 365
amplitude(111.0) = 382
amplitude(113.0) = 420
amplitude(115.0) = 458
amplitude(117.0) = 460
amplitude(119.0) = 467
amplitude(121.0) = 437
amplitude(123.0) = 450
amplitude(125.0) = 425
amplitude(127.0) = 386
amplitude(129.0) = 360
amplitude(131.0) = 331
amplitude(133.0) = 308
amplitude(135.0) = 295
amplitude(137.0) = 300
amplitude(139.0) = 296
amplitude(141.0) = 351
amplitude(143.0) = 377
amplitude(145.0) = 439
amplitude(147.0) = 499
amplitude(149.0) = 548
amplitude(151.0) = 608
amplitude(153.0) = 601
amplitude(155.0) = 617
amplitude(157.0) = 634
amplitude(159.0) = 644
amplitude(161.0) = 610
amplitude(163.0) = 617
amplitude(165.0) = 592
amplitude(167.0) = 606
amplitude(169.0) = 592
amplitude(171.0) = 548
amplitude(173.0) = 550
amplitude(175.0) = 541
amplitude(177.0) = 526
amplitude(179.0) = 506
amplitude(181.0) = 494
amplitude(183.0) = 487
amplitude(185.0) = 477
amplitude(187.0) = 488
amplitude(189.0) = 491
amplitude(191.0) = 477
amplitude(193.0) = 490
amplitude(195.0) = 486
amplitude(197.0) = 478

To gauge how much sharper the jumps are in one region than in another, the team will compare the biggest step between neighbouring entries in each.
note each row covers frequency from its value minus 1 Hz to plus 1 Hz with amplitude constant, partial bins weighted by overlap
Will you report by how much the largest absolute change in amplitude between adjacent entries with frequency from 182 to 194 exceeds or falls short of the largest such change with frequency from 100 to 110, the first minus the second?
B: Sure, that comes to -25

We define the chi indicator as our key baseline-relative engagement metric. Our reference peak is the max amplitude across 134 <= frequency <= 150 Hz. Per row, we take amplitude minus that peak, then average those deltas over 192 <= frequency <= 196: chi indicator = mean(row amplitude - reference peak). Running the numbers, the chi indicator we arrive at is -60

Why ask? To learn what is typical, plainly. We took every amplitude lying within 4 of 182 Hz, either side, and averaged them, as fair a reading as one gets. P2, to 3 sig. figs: 491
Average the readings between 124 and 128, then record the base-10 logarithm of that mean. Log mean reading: 2.61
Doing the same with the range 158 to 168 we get 2.79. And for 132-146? 2.53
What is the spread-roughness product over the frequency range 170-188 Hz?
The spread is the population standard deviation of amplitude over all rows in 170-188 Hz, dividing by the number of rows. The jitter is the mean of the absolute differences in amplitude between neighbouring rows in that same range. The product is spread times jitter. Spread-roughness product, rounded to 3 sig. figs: 290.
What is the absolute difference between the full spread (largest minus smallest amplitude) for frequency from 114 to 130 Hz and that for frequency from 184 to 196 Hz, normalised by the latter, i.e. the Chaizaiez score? 6.6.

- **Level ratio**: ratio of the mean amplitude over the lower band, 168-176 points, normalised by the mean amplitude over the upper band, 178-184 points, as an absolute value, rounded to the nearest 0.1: 1.1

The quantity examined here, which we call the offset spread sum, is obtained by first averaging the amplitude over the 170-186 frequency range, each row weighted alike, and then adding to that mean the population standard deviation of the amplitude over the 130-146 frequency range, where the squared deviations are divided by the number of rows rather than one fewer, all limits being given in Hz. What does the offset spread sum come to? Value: 563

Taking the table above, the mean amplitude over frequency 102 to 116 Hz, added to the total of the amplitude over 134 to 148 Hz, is 2931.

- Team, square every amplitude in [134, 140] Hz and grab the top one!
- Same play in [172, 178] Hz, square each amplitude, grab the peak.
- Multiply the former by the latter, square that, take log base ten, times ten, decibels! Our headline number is 209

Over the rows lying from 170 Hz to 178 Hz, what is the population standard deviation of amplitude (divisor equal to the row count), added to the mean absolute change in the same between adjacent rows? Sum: 18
